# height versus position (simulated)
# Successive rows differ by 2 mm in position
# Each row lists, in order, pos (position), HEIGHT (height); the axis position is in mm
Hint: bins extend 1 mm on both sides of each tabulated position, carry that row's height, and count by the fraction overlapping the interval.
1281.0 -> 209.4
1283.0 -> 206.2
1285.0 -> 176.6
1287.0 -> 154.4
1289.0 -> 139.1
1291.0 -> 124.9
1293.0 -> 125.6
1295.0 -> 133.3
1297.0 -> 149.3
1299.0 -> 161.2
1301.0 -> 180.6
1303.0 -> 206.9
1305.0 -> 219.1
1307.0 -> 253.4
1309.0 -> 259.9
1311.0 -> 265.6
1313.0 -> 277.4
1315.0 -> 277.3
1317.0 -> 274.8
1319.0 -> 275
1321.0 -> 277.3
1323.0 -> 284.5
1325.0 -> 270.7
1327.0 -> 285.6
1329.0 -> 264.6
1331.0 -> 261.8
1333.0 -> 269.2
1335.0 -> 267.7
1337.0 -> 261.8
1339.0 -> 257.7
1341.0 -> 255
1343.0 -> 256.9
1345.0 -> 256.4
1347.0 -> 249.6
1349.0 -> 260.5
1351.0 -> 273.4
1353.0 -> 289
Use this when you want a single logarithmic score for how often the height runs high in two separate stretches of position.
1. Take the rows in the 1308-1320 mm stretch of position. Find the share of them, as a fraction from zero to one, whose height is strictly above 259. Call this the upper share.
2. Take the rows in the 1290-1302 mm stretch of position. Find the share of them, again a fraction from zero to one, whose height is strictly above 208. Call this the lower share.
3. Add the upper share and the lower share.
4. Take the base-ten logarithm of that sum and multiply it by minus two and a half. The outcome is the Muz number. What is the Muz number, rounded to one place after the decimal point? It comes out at 0.0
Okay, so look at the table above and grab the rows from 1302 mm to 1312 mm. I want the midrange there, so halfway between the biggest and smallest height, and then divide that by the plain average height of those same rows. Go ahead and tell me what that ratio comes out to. 0.980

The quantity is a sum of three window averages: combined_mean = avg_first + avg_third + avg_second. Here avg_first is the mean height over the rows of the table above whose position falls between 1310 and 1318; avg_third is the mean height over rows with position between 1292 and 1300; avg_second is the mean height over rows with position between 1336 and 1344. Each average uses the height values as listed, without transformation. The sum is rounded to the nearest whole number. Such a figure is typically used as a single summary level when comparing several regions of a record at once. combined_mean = 674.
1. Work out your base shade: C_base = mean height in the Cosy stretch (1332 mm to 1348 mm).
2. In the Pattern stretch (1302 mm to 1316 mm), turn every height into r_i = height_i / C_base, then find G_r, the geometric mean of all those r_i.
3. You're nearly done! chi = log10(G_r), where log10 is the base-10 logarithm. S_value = -0.016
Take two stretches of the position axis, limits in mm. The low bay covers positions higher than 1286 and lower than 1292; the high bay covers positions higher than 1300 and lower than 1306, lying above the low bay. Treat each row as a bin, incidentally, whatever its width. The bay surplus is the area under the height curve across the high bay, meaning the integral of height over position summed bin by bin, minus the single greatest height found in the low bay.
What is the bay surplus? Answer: 1059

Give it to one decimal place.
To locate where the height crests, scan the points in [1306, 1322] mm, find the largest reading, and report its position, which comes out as 1313.0 mm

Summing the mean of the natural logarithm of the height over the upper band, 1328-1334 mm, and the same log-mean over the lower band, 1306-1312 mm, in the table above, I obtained 11.1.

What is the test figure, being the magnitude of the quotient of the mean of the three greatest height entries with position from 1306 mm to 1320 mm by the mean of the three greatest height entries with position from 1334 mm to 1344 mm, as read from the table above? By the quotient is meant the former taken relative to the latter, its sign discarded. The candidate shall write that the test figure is 1.1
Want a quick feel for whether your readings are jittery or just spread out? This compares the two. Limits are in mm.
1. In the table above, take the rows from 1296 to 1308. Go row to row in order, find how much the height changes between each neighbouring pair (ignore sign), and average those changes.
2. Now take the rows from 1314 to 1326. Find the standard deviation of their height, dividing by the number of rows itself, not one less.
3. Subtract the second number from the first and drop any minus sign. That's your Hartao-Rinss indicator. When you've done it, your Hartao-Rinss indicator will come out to 17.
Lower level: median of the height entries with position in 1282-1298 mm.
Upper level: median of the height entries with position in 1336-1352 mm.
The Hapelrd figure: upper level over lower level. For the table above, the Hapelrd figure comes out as 1.78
